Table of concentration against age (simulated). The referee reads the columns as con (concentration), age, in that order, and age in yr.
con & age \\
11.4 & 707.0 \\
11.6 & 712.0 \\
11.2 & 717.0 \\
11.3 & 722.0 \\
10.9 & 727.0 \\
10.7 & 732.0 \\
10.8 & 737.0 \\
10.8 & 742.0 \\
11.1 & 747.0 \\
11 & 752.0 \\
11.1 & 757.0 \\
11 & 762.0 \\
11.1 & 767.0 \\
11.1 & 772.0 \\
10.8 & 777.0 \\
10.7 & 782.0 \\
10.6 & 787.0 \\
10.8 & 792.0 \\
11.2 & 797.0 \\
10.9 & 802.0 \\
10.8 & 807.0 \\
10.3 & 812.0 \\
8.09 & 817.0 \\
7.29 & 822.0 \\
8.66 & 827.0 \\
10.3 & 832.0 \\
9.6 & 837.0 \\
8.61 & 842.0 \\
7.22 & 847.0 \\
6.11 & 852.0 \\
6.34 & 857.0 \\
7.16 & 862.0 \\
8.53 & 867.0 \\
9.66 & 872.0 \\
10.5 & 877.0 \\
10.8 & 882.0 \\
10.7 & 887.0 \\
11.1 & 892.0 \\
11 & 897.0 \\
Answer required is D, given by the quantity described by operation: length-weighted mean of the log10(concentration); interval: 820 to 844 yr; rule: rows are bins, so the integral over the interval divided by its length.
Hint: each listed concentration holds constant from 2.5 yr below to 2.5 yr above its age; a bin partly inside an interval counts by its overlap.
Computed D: 0.95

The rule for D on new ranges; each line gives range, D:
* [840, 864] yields 0.85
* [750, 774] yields 1.04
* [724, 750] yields 1.04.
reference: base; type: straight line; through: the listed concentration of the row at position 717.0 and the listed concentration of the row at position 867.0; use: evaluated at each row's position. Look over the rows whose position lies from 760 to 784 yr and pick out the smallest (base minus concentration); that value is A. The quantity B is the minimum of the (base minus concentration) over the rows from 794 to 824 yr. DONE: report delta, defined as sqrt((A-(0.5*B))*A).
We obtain 0.4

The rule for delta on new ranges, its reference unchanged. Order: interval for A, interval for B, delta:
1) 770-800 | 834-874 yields 1.1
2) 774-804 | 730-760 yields 1.3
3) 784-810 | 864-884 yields 0.5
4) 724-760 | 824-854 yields 0.2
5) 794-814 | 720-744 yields 1.4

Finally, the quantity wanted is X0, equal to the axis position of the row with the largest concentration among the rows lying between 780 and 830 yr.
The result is 797.0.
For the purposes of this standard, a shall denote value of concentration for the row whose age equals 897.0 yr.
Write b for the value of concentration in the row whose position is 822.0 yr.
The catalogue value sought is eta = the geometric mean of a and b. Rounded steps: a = 11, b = 7.29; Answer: 9.0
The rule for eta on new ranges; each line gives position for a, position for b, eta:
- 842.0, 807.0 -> 9.6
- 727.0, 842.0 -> 9.7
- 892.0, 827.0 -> 9.8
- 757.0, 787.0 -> 10.8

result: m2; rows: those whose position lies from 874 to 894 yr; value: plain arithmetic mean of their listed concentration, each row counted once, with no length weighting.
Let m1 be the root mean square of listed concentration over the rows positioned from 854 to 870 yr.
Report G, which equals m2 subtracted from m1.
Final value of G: -3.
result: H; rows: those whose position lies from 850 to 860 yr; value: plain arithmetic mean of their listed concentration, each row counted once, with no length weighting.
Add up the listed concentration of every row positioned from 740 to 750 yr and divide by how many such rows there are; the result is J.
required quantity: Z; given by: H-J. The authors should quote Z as -4.7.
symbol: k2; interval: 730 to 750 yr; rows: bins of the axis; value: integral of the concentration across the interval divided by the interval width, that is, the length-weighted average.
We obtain 10.9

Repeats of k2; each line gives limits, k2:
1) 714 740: 11.0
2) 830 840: 9.9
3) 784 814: 10.8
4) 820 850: 8.6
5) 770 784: 10.9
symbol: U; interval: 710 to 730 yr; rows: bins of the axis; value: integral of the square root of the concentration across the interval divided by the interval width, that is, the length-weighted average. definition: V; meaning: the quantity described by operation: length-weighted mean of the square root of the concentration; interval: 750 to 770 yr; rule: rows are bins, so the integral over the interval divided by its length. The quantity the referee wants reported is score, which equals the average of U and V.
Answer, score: 3.34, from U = 3.35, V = 3.32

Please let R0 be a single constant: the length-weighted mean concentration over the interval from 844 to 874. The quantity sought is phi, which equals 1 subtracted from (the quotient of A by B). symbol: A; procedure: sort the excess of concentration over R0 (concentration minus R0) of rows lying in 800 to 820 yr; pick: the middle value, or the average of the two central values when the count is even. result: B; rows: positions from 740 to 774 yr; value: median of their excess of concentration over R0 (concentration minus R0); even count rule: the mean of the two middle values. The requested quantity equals -0.15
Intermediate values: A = 3.06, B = 3.61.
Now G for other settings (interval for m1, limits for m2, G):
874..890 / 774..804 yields 0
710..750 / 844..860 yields 4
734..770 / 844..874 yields 3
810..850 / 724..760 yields -2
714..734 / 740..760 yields 0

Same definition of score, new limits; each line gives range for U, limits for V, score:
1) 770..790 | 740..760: 3.30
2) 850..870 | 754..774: 2.99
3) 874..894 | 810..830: 3.10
